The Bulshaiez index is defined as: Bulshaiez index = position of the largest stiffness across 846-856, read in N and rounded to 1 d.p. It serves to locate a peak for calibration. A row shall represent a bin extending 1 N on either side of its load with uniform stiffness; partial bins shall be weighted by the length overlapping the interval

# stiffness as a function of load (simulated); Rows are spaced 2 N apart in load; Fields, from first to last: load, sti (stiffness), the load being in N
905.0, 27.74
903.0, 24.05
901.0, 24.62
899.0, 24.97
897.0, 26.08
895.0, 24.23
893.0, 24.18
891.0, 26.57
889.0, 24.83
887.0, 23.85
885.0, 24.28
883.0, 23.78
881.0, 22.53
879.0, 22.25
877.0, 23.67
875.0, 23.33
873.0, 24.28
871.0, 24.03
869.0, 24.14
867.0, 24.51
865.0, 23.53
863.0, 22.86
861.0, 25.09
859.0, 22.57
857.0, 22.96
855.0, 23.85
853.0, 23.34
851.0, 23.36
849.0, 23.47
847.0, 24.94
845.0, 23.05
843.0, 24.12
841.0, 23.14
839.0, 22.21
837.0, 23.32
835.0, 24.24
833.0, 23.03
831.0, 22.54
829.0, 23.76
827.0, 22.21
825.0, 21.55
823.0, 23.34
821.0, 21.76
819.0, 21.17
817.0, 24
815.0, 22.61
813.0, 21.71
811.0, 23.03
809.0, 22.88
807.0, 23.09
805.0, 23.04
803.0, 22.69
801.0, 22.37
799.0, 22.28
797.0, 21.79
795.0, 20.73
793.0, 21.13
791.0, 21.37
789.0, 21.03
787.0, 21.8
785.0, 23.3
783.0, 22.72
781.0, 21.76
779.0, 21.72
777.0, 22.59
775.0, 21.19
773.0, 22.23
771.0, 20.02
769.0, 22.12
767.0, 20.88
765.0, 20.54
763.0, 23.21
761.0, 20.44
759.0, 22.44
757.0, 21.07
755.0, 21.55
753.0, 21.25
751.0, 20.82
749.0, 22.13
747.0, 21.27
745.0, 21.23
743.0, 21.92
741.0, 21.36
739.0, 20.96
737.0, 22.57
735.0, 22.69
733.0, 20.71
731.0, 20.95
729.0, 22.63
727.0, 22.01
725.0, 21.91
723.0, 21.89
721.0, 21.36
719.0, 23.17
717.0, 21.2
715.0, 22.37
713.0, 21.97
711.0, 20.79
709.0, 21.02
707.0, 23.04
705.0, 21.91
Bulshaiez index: 847.0 N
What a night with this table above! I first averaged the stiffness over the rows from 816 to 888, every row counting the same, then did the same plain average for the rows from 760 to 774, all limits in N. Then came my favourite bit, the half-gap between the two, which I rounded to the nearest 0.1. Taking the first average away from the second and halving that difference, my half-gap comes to -1.0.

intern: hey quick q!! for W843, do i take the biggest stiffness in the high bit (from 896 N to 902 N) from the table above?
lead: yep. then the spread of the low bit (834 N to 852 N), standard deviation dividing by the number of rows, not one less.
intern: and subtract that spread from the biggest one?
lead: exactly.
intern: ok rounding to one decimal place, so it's 25.3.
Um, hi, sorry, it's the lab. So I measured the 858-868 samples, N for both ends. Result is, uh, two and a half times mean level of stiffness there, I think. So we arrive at 59.3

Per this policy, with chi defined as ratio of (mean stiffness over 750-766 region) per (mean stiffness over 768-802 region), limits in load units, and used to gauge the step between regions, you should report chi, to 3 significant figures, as 0.984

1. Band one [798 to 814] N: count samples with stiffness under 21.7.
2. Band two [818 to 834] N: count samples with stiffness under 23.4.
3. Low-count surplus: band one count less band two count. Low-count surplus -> -7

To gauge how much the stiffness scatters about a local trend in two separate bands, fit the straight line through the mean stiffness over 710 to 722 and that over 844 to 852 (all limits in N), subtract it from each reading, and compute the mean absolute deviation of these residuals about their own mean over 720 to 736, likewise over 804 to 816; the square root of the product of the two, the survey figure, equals 0.489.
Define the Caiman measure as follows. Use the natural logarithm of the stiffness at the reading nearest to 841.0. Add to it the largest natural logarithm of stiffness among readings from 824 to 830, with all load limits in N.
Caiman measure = 6.31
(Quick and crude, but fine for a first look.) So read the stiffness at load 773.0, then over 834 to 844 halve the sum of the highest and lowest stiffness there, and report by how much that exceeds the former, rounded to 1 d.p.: 1.0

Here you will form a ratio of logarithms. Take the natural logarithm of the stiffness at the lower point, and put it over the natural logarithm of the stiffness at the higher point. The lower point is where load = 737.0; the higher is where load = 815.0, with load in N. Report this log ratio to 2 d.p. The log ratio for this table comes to 1.00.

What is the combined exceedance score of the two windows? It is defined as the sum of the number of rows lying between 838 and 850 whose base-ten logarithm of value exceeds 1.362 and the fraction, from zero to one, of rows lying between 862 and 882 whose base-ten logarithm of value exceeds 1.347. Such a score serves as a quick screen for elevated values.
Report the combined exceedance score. 6.0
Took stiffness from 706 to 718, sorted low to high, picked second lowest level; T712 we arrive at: 21.02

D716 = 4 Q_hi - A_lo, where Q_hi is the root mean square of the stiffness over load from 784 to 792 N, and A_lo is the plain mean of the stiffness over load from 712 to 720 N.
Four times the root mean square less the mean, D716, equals 65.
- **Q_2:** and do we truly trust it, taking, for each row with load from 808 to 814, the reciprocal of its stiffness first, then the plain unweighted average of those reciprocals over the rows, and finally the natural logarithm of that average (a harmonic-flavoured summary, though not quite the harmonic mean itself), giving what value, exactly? -3.11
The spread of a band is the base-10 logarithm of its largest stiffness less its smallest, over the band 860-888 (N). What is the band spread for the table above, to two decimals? 0.45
